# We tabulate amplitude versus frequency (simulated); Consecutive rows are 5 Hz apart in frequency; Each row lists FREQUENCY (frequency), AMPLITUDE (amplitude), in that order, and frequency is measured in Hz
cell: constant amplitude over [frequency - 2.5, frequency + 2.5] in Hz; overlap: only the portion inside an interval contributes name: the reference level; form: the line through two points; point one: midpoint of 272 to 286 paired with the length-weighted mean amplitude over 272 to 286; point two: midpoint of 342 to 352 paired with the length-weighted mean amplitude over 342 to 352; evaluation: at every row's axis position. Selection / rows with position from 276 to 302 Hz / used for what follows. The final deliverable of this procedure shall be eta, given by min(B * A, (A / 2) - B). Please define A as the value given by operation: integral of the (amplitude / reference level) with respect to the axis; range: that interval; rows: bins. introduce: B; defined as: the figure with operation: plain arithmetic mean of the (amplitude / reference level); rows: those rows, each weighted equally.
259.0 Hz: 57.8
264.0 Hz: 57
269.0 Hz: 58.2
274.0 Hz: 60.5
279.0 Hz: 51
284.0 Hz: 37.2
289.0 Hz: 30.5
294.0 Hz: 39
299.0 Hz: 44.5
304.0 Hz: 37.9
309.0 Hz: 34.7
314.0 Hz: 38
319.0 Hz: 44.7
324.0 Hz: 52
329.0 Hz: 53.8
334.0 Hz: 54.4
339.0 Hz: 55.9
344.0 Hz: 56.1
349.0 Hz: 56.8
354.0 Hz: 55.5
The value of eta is 9.7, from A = 21.0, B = 0.80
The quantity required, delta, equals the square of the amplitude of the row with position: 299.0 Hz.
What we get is 1980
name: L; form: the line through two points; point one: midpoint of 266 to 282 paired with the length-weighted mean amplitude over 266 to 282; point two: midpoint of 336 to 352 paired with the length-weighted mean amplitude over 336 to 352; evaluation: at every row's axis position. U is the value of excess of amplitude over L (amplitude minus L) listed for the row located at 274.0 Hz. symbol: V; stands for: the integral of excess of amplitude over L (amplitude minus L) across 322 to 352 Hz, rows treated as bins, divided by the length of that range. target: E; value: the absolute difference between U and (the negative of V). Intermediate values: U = 5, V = -1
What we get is 3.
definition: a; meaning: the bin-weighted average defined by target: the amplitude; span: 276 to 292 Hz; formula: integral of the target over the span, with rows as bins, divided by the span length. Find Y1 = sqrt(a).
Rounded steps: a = 40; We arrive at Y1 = 6.3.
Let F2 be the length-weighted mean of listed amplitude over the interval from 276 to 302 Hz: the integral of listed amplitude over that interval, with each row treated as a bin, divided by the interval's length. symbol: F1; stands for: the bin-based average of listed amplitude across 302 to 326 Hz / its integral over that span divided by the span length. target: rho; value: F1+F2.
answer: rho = 82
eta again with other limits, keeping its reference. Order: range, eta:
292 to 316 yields 8.2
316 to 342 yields 11.4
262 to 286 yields 11.9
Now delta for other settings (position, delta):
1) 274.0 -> 3660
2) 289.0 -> 930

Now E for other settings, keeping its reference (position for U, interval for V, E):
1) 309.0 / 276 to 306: 37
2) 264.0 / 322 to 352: 0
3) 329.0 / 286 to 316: 21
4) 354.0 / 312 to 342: 7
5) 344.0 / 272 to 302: 13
